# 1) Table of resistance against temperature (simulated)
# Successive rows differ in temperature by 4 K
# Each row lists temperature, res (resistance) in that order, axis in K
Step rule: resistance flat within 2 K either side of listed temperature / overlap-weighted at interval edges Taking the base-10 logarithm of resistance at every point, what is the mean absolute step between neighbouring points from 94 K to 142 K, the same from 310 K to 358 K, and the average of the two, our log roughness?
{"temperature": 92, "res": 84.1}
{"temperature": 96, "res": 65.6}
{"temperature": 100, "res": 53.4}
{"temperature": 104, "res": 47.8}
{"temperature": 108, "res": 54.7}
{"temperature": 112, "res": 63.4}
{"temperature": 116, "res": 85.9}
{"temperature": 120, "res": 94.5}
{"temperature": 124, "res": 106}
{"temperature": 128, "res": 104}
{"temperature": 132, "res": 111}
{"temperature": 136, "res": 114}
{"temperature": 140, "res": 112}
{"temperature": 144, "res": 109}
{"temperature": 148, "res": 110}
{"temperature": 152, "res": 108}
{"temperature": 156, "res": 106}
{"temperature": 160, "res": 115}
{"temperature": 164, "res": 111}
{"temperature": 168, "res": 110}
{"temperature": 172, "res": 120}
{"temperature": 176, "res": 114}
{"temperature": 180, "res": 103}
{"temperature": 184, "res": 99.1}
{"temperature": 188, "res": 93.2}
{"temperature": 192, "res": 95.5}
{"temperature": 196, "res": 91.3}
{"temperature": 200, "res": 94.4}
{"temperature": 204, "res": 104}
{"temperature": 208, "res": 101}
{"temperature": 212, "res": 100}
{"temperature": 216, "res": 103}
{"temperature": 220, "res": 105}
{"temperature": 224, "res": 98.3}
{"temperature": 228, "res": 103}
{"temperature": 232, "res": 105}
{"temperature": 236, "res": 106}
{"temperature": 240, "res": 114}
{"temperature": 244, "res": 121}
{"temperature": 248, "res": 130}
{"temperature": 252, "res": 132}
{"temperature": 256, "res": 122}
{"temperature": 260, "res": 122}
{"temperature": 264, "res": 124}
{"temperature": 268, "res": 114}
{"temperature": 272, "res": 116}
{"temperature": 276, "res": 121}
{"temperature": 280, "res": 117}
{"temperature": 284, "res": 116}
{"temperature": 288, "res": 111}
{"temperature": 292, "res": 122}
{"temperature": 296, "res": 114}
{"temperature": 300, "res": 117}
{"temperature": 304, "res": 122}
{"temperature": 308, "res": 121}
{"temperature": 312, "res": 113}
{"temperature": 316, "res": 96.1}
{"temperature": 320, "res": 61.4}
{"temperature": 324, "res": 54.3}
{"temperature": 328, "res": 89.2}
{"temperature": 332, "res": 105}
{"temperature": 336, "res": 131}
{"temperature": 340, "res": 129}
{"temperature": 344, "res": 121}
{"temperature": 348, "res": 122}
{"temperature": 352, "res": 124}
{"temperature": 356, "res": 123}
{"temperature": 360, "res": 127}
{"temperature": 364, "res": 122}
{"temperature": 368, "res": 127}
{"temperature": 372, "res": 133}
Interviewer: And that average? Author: 0.059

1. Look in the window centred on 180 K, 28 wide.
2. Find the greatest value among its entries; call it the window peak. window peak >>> 120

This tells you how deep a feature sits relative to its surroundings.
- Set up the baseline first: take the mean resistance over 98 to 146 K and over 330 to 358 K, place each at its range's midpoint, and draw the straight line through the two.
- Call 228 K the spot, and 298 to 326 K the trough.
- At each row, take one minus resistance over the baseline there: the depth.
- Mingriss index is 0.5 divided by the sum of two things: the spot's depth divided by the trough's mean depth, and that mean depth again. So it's 2.1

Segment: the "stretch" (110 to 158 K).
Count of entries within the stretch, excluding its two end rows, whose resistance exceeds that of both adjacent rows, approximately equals 3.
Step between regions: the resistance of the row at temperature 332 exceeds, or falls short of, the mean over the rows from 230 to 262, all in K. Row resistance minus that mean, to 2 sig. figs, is -14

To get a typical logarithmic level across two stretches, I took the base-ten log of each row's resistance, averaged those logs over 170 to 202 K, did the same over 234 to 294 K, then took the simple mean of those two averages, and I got 2.04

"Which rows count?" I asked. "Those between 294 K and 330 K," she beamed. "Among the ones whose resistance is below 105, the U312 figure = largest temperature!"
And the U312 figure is 328 K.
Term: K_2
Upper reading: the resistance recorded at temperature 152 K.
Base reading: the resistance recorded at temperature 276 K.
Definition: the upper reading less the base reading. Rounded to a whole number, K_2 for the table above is -13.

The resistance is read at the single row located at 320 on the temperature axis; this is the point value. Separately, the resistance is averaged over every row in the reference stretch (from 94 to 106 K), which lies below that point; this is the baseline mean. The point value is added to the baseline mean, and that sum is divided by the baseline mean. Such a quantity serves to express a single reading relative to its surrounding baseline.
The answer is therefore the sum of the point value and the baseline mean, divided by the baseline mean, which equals 2.10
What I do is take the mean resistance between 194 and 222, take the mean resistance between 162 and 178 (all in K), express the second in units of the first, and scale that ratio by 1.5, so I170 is 1.71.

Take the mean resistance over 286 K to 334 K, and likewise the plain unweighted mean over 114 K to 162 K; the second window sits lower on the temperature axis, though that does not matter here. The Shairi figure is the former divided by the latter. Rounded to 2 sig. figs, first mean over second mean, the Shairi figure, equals 0.96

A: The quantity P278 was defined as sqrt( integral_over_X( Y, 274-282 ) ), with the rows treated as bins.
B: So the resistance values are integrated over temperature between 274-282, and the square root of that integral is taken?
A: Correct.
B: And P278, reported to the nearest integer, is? 31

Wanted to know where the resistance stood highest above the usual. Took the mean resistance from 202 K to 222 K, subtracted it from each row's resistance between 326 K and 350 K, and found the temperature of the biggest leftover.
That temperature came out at 336 K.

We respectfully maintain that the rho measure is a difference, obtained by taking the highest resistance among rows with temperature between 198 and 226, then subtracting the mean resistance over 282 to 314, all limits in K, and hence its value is -12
